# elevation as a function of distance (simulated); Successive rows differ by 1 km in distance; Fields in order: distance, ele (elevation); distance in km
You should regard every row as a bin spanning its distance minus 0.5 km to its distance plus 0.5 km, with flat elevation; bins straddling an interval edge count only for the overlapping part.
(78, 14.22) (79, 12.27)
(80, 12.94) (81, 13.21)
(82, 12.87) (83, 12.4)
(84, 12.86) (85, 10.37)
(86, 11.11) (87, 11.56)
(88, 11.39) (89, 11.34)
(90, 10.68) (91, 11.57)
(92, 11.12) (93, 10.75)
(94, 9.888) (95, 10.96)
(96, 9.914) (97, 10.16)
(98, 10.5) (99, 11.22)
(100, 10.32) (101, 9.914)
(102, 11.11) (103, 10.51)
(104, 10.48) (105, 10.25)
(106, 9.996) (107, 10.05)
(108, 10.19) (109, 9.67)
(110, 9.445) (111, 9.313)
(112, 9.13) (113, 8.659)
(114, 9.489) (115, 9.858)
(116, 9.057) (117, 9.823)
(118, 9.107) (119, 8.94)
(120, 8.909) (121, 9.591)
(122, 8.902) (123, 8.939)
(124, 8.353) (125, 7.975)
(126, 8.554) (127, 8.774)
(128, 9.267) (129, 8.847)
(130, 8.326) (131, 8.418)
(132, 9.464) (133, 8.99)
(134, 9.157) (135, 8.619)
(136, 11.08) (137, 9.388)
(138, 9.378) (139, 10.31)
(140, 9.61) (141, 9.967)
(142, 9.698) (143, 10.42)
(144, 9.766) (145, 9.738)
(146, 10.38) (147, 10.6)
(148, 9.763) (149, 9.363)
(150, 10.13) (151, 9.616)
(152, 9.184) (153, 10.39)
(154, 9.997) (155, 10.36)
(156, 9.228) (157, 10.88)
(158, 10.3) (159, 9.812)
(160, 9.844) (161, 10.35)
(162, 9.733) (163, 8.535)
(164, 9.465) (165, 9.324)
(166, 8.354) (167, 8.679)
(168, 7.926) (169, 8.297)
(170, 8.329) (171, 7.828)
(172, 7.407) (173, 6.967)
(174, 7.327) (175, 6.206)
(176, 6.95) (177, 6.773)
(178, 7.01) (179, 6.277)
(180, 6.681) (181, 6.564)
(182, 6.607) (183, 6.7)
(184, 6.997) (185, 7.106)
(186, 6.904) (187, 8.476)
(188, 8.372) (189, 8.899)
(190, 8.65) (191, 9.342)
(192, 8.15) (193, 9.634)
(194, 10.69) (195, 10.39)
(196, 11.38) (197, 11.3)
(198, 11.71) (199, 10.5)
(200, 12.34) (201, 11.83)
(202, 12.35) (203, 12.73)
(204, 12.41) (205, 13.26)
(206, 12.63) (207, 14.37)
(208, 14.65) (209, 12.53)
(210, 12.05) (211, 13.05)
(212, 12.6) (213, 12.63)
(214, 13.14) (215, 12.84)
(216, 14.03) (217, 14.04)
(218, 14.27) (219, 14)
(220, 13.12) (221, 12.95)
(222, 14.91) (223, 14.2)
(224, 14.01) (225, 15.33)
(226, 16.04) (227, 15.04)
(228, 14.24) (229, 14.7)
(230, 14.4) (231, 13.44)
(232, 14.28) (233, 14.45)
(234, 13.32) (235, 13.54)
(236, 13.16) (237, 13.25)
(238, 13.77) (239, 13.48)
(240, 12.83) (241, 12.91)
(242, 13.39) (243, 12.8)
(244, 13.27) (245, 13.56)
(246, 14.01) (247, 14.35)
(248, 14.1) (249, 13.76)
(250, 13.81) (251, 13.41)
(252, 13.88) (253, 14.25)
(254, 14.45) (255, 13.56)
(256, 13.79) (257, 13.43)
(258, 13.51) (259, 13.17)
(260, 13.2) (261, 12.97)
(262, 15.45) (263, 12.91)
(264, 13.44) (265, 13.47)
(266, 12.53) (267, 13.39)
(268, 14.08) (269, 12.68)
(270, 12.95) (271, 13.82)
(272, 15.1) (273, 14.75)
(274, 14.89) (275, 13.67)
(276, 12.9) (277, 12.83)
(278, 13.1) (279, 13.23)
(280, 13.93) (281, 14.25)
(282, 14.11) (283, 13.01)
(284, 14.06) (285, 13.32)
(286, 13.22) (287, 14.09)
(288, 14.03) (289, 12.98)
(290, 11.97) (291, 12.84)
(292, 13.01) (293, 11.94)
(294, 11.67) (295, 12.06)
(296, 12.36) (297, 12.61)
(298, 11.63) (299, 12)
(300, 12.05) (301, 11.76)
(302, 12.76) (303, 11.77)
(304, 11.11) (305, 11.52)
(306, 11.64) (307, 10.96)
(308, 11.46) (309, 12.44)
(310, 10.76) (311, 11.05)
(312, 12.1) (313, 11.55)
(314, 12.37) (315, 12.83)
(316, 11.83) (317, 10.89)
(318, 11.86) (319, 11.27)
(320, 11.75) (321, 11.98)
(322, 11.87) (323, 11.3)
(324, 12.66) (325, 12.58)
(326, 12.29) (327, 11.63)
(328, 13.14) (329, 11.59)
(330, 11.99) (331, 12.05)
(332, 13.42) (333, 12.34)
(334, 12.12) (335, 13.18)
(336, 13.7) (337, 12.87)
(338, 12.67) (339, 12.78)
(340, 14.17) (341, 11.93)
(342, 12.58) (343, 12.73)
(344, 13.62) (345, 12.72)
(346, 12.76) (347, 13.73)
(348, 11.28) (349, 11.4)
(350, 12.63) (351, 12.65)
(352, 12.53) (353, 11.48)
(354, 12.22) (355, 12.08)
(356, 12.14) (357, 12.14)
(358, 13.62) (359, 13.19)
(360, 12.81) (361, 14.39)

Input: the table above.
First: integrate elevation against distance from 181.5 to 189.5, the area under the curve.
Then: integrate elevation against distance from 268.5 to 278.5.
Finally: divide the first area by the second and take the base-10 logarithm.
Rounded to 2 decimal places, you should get -0.36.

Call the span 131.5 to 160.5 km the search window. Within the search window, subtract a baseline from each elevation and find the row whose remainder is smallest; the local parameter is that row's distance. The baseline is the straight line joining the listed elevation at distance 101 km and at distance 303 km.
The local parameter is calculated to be 135 km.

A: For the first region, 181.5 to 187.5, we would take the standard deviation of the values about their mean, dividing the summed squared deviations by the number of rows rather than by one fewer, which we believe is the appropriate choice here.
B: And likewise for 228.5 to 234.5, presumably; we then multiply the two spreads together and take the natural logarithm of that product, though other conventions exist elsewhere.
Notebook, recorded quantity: -1.12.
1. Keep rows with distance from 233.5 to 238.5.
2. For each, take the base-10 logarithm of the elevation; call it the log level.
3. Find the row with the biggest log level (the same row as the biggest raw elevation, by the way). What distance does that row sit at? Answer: 238 km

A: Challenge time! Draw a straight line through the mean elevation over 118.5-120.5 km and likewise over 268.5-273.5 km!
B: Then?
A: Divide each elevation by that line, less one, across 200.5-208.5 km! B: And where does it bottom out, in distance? 201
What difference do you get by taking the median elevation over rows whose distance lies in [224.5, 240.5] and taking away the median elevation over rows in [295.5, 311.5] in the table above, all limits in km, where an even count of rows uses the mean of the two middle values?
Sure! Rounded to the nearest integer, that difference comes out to 2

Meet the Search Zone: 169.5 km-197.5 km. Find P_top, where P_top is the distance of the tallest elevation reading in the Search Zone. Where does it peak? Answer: 196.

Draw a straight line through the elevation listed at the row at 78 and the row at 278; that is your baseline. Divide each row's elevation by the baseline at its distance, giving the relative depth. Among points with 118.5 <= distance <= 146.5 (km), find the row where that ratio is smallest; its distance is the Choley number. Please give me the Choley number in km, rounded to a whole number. 125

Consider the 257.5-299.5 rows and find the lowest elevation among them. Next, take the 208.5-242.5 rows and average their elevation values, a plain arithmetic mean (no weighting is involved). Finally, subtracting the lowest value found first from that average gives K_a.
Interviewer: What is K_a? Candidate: 2.1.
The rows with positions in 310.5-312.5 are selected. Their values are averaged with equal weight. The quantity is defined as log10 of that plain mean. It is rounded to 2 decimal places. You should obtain 1.06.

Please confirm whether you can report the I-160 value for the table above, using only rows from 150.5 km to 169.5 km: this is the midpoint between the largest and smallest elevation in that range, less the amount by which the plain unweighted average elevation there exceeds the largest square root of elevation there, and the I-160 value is 3.2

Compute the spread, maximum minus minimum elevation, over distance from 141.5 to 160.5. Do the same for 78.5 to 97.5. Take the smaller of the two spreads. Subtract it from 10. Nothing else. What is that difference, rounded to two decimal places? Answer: 8.30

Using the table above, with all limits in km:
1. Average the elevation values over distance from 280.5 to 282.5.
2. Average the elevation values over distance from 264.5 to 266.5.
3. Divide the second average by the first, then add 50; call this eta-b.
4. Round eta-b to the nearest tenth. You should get 50.9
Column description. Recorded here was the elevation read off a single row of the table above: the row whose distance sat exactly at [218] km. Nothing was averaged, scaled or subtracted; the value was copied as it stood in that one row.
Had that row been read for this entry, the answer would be 14.27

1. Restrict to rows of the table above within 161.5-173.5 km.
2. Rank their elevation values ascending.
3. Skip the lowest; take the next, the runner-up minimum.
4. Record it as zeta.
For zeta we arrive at 7.407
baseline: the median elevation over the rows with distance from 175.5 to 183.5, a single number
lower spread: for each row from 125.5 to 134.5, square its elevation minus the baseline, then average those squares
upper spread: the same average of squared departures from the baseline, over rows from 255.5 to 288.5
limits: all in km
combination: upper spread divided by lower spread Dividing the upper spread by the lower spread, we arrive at 9.95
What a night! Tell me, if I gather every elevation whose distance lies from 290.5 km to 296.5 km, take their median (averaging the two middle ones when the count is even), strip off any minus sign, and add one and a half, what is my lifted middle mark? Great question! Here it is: 13.7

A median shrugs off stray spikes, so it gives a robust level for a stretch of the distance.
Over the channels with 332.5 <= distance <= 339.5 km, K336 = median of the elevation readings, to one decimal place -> 12.8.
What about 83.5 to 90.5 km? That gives 11.3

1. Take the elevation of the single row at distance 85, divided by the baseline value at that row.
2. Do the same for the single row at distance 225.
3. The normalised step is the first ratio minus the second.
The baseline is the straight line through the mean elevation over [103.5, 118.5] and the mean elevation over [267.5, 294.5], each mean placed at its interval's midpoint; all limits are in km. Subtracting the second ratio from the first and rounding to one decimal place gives -0.1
